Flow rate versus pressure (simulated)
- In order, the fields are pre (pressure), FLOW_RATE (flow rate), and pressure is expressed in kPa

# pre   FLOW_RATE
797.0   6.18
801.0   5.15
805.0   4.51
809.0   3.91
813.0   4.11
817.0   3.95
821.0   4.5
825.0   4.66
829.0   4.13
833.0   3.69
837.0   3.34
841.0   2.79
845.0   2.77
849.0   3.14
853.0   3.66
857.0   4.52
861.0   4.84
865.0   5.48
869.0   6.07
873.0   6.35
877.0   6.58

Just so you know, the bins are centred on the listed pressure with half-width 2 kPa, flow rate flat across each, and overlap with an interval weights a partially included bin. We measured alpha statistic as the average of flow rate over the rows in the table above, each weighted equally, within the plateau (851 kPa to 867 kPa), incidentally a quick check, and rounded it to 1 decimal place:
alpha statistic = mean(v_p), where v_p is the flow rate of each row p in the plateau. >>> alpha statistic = 4.6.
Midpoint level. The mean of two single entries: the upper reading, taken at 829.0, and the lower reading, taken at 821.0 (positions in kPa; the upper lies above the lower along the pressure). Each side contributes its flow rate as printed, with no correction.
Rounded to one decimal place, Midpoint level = 4.3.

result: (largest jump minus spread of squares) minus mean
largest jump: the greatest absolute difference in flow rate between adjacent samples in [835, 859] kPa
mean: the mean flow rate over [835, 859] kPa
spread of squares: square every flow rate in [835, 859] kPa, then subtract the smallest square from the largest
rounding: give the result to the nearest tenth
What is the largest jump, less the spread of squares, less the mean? -15.3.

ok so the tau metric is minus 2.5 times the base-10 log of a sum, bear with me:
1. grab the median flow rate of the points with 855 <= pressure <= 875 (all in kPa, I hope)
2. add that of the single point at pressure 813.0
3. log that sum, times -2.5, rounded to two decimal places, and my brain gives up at -2.45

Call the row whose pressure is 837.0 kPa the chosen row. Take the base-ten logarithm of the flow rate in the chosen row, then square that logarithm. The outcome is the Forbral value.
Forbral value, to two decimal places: 0.27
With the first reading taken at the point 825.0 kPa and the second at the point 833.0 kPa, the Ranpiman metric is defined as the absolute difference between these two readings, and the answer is 1.0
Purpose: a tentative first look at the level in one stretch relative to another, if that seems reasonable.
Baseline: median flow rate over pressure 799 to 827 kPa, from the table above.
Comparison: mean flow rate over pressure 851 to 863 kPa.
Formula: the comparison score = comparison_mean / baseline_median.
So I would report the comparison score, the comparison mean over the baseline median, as 1.0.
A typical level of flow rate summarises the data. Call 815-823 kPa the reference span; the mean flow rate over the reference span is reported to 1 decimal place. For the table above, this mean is 4.2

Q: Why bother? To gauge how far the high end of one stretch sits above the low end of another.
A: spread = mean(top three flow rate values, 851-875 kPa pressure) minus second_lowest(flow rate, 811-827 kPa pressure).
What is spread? 1.9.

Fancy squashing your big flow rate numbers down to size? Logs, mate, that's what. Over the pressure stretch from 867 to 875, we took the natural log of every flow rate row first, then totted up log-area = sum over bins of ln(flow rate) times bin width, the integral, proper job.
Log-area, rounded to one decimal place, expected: 14.6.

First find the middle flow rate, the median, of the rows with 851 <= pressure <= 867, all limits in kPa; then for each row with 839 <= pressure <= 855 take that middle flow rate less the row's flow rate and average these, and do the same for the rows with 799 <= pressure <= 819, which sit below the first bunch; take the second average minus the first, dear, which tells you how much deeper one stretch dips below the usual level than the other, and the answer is -1.2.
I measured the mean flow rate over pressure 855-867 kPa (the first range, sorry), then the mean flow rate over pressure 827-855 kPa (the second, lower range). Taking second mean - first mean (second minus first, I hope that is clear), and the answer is -1.6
